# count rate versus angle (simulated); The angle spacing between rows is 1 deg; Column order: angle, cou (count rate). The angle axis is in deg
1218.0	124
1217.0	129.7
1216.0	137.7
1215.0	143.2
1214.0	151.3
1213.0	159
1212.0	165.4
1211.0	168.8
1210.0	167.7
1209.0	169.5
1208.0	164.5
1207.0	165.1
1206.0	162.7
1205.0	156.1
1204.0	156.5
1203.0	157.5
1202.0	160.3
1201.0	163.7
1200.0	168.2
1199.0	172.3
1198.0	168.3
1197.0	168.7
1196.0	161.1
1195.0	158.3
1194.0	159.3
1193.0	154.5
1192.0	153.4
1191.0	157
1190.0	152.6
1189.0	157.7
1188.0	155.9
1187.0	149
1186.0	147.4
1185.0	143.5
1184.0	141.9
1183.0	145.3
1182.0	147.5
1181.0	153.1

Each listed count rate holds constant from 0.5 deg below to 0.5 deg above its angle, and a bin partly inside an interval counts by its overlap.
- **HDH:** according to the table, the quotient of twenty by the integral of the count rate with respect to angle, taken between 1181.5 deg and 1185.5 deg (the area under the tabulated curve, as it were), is 0.035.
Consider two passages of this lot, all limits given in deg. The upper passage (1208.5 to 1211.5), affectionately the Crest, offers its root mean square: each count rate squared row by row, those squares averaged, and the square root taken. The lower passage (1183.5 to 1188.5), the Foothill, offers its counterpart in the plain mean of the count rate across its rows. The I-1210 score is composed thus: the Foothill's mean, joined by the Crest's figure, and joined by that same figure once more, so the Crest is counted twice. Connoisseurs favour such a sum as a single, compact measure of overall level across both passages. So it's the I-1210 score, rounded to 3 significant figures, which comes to 485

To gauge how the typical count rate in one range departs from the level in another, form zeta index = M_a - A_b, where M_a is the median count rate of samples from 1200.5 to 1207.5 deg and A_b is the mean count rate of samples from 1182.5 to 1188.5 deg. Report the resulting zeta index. 13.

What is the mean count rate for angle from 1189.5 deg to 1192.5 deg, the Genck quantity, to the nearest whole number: 154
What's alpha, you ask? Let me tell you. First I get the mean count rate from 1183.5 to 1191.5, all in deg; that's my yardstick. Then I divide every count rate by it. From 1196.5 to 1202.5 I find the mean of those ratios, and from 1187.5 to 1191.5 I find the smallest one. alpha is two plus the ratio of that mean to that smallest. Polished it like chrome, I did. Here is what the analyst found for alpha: 3.09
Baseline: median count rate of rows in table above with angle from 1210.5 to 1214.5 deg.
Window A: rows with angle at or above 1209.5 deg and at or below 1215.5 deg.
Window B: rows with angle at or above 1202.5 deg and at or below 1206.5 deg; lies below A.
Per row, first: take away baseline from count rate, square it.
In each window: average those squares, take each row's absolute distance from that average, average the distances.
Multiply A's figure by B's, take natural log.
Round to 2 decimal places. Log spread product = 7.04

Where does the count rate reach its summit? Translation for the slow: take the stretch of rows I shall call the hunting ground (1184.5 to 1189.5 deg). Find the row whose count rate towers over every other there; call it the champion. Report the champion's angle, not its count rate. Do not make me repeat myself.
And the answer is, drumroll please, 1189.0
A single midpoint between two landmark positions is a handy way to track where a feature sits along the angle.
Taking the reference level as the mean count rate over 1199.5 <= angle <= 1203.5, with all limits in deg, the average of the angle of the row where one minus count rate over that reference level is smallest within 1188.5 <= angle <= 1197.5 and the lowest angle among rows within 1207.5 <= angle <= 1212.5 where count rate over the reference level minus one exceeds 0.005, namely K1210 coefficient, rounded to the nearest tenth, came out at 1202.5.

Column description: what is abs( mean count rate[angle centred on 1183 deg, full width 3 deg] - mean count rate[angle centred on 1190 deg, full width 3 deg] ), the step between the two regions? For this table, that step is 11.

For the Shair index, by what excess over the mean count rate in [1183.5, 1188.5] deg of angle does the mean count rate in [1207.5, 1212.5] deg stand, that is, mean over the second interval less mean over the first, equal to 20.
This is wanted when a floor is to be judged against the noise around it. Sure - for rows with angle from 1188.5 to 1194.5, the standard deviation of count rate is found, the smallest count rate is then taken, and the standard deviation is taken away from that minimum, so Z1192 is 150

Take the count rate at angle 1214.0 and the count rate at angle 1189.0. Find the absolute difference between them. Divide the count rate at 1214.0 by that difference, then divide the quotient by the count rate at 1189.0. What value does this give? 0.15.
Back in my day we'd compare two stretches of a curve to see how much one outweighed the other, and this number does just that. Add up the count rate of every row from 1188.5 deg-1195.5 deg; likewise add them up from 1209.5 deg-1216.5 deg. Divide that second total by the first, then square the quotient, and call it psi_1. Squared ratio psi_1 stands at 1.00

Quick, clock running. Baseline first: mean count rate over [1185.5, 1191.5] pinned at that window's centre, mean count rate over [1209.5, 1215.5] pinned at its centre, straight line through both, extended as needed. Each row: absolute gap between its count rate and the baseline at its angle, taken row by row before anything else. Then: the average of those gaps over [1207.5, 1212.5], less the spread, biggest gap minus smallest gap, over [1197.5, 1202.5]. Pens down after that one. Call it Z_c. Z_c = -4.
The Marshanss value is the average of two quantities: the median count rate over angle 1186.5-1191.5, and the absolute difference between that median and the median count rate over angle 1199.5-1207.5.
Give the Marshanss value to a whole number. 81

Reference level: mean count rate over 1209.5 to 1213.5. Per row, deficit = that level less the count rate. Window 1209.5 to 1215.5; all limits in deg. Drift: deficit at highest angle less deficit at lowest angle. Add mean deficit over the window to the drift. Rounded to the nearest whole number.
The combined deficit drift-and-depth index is 30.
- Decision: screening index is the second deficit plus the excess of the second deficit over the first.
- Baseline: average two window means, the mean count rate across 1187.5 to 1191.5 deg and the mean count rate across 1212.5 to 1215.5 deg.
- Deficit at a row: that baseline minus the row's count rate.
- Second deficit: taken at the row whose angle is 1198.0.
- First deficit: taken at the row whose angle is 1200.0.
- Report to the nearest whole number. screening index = -15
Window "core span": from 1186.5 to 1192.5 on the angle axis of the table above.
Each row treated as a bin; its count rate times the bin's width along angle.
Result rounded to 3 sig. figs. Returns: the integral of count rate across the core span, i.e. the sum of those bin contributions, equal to 926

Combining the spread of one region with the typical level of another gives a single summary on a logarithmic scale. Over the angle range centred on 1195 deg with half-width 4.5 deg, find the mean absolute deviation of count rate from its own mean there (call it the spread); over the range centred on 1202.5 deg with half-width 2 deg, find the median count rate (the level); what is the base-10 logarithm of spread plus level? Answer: 2.22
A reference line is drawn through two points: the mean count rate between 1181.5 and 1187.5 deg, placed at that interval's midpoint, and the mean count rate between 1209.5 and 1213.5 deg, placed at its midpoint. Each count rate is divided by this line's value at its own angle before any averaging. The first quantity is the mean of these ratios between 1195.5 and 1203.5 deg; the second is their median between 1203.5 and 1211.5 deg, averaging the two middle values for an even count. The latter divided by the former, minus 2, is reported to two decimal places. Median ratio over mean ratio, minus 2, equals -1.04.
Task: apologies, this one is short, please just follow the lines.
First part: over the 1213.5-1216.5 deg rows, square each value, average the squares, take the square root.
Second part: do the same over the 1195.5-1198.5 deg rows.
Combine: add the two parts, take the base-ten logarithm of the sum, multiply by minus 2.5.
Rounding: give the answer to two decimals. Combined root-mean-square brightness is -6.23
